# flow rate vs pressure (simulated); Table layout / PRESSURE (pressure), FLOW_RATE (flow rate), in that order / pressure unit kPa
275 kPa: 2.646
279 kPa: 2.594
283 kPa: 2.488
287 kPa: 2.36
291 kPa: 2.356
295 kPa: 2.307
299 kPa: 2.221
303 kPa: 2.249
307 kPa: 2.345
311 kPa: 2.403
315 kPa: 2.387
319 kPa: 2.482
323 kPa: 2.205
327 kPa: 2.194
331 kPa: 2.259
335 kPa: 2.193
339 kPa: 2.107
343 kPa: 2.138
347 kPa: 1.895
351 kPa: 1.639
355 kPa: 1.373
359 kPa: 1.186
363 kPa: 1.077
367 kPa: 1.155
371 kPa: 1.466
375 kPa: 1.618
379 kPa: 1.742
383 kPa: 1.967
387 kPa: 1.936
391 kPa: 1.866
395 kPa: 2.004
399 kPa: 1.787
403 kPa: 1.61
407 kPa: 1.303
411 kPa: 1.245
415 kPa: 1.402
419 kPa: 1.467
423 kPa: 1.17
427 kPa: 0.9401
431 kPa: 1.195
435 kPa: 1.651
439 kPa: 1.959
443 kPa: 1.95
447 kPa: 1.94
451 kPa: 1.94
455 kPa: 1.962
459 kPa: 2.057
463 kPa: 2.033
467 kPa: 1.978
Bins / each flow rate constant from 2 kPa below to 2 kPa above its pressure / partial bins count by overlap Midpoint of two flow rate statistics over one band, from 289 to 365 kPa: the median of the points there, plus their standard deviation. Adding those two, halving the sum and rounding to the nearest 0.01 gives 1.31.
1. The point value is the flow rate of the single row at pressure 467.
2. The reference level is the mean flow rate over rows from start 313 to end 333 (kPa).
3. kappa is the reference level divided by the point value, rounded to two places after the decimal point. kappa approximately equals 1.17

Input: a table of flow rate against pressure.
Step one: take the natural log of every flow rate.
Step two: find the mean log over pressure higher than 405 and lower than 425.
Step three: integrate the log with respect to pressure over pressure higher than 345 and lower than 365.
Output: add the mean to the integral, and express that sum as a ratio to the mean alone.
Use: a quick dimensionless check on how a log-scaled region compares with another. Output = 26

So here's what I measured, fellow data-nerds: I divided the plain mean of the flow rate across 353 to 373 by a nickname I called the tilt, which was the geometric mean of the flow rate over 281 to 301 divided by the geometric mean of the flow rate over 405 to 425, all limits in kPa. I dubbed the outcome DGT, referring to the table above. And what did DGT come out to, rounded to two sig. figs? 0.70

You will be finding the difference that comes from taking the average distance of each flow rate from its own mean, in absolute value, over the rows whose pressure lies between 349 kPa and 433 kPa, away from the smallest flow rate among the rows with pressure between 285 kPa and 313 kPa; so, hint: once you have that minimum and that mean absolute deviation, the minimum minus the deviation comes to 2.0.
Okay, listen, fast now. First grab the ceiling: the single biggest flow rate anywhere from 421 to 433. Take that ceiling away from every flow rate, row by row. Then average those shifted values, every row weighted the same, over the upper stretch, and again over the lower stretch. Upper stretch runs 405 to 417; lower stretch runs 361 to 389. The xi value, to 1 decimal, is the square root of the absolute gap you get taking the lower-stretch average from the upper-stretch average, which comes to 0.5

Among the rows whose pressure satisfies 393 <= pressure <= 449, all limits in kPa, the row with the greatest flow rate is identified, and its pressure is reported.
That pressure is 395 kPa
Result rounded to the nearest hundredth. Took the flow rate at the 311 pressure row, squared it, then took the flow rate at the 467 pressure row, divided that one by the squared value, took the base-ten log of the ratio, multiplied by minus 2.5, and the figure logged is 1.16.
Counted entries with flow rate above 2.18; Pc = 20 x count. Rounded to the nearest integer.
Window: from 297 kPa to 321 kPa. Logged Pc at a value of 120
